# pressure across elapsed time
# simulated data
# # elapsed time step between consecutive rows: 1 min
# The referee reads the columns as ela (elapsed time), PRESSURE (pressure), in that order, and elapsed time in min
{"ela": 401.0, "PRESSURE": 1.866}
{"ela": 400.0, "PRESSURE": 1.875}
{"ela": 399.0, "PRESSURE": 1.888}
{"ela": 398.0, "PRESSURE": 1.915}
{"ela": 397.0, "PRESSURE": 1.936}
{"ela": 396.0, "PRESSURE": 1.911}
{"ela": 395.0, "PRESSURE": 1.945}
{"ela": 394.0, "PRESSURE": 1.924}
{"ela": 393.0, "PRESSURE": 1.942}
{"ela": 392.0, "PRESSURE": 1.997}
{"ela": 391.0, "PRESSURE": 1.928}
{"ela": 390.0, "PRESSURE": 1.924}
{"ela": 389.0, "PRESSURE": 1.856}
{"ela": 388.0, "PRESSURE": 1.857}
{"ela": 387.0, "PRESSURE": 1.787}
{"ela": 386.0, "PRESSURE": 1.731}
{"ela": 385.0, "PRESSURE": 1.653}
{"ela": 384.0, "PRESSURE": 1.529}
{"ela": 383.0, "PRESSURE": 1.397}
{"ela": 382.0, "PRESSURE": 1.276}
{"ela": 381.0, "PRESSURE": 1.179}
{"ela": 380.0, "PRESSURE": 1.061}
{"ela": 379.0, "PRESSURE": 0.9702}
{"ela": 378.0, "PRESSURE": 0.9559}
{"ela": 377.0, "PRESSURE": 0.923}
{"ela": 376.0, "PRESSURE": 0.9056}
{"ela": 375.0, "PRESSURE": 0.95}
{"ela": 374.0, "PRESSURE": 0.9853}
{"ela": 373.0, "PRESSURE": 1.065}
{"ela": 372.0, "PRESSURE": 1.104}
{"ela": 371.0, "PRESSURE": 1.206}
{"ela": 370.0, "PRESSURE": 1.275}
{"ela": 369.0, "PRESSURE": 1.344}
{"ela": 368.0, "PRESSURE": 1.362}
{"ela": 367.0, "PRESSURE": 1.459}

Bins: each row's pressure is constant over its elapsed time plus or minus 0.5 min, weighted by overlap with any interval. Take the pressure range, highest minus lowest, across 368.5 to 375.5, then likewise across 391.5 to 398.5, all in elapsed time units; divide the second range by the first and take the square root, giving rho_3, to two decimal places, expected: 0.47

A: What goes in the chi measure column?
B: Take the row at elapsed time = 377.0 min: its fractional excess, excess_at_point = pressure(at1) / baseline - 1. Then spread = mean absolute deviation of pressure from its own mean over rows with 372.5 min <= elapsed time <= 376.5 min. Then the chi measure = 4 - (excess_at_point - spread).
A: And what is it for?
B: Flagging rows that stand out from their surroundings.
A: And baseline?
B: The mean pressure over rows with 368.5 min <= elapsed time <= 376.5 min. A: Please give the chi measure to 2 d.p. 4.21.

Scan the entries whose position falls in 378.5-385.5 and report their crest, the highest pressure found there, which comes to 1.653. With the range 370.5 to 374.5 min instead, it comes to 1.206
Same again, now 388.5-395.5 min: 1.997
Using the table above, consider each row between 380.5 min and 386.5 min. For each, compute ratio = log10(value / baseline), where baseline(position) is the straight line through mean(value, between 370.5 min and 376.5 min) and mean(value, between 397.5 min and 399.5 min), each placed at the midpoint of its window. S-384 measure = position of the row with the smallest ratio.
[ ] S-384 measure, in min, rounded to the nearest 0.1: 381.0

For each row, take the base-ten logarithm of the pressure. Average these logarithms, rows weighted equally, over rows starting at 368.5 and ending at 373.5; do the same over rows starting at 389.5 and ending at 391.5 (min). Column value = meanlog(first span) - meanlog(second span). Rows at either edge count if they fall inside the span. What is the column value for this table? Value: -0.21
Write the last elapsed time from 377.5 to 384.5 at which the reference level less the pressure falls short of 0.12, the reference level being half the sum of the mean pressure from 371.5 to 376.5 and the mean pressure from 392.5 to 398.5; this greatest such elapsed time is 384.0 min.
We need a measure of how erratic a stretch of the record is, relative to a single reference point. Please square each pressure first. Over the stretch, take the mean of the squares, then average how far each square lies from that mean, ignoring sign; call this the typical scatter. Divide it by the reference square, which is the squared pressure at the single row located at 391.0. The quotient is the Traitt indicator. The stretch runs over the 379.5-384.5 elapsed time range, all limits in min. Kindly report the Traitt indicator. 0.099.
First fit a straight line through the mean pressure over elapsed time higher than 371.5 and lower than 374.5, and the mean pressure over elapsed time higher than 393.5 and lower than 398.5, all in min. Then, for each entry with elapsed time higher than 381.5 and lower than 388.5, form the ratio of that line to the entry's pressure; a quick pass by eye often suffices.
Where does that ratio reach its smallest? 388.0 min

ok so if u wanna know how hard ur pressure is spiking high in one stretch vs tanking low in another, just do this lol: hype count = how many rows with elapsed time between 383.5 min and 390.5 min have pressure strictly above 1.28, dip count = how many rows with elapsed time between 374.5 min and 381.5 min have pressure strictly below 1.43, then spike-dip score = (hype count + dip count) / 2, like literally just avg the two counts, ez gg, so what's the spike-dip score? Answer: 7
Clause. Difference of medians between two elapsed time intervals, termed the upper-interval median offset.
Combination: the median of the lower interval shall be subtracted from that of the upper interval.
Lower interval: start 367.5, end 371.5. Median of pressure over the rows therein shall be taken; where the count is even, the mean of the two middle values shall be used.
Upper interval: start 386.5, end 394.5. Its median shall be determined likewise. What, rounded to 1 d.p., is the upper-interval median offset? 0.6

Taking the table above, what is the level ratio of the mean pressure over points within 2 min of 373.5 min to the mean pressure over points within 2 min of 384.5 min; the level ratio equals 0.65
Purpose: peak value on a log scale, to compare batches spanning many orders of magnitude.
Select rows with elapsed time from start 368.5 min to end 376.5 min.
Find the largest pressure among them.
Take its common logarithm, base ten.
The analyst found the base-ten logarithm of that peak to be 0.13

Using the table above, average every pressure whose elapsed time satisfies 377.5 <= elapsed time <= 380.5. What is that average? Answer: 1.00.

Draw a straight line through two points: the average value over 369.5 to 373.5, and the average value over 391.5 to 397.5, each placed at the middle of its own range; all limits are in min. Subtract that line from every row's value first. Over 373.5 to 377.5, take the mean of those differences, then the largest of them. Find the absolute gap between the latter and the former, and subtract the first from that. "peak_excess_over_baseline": 0.45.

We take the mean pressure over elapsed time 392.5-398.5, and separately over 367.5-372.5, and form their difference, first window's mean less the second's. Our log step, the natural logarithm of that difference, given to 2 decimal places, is -0.40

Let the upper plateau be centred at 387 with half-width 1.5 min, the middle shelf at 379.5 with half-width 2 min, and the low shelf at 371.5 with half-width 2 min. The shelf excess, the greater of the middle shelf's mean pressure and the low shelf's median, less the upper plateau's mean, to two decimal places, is -0.64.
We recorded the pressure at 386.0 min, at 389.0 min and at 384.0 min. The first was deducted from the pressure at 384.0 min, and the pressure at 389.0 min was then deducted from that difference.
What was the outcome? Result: -2.1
